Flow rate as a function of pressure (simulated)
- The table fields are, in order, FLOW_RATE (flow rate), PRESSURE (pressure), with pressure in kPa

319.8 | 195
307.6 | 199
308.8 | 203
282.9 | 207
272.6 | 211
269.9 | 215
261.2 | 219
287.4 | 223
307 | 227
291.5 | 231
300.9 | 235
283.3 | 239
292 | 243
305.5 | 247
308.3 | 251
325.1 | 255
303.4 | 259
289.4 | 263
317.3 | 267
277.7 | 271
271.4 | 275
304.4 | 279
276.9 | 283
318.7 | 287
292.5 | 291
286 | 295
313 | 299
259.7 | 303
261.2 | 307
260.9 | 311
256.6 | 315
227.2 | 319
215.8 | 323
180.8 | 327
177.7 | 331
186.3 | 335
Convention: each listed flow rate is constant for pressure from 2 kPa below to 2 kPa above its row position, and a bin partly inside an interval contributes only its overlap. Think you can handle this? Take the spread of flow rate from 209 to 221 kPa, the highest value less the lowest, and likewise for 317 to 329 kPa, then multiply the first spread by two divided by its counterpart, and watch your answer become 0.5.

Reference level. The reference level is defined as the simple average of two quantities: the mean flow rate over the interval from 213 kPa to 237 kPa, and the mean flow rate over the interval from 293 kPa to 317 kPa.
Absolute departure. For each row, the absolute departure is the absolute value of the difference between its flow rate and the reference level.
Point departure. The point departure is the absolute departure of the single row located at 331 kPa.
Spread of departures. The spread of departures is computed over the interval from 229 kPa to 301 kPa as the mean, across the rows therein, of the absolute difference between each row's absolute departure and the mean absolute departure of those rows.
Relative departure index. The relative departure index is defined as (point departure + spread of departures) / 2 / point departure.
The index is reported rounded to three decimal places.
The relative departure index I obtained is 0.557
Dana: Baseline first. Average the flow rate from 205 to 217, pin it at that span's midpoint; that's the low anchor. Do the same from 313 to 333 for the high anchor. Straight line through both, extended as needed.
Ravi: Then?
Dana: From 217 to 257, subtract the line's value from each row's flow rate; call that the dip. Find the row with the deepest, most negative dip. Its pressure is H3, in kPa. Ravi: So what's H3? 219 kPa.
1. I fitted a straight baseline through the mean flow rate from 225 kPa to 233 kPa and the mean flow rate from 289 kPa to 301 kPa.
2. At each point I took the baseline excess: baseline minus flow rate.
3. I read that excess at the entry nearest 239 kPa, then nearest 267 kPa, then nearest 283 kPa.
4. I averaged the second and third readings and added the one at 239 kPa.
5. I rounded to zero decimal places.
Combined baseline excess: 16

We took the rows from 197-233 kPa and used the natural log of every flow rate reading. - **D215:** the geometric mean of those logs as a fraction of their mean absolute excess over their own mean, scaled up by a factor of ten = 1138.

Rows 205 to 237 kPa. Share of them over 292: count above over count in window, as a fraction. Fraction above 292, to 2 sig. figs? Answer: 0.25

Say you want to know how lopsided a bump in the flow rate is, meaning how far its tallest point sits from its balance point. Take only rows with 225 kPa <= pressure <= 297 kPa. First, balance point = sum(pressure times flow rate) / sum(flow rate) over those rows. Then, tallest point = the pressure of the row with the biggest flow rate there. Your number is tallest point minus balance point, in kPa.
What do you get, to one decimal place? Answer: -5.8 kPa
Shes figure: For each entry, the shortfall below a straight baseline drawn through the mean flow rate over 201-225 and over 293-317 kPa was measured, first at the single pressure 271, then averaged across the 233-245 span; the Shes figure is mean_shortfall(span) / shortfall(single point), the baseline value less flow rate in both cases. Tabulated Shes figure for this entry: 6.9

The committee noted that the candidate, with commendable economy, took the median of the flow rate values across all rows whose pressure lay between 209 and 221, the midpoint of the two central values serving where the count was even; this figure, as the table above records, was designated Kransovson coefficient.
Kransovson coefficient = 270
